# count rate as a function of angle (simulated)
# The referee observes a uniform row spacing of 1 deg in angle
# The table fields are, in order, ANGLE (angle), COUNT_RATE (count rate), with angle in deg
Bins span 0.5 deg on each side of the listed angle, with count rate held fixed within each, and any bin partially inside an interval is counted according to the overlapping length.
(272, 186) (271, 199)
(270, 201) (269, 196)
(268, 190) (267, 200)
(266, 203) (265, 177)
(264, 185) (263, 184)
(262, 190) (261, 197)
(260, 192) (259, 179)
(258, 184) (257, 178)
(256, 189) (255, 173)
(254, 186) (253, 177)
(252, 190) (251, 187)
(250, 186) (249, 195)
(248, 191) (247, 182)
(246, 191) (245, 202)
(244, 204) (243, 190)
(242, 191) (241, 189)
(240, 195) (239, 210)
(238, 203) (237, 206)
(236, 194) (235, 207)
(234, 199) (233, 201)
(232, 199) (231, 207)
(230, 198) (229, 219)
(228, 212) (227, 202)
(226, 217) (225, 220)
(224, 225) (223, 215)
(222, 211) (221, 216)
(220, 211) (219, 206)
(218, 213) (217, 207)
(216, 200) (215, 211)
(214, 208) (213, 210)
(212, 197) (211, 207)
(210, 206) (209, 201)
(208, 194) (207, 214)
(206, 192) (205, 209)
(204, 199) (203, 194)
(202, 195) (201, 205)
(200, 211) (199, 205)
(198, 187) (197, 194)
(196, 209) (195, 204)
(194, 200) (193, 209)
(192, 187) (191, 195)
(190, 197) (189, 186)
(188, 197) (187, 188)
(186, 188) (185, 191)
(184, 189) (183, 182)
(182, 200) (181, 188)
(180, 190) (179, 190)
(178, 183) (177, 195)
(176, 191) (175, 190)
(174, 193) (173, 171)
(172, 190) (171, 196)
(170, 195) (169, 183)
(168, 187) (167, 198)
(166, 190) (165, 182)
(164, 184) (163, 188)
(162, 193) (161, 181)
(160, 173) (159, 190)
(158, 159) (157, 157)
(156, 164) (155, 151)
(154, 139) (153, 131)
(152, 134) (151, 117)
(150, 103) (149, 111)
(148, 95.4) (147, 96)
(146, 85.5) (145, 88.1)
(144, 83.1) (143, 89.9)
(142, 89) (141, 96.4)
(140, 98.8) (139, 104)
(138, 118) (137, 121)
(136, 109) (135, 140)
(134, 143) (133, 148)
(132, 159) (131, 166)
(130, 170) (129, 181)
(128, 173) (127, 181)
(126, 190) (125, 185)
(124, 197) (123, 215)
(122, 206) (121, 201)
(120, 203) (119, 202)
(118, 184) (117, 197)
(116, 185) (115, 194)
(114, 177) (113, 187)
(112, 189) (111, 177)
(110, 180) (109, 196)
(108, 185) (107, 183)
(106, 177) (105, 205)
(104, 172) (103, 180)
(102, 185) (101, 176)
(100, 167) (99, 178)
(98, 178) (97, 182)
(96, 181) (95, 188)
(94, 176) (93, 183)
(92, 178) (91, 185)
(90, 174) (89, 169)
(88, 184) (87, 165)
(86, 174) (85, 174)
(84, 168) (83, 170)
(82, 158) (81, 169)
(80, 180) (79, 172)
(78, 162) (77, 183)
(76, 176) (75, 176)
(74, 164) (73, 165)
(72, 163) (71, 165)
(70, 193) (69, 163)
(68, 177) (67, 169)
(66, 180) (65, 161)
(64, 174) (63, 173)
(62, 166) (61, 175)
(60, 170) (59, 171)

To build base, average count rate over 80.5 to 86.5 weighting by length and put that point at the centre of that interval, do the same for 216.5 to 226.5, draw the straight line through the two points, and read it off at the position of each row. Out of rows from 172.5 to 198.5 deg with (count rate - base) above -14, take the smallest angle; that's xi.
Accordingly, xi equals 174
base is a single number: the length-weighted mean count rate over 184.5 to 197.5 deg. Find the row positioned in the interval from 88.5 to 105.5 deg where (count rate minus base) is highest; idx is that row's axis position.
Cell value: 105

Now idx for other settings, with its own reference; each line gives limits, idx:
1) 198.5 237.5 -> 224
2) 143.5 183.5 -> 182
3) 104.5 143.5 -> 123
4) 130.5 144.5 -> 131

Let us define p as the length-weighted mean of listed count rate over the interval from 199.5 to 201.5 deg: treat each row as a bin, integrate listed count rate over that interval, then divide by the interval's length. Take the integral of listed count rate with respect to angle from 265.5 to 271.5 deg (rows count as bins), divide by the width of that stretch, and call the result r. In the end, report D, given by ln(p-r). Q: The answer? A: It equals 2.3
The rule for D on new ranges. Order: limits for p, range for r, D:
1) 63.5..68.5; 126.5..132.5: -0.6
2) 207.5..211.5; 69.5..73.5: 3.4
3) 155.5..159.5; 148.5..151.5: 4.0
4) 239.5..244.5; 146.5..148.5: 4.6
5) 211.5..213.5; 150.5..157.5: 4.1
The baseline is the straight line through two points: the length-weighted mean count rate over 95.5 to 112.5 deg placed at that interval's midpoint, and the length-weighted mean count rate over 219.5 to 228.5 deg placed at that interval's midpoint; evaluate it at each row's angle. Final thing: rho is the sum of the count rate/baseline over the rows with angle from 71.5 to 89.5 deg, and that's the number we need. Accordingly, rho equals 17.5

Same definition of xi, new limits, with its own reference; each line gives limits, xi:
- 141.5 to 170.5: 159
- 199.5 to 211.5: 200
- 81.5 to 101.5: 82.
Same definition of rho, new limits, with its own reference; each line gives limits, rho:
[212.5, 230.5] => 17.8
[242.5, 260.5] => 15.2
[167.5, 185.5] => 16.9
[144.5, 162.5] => 12.6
